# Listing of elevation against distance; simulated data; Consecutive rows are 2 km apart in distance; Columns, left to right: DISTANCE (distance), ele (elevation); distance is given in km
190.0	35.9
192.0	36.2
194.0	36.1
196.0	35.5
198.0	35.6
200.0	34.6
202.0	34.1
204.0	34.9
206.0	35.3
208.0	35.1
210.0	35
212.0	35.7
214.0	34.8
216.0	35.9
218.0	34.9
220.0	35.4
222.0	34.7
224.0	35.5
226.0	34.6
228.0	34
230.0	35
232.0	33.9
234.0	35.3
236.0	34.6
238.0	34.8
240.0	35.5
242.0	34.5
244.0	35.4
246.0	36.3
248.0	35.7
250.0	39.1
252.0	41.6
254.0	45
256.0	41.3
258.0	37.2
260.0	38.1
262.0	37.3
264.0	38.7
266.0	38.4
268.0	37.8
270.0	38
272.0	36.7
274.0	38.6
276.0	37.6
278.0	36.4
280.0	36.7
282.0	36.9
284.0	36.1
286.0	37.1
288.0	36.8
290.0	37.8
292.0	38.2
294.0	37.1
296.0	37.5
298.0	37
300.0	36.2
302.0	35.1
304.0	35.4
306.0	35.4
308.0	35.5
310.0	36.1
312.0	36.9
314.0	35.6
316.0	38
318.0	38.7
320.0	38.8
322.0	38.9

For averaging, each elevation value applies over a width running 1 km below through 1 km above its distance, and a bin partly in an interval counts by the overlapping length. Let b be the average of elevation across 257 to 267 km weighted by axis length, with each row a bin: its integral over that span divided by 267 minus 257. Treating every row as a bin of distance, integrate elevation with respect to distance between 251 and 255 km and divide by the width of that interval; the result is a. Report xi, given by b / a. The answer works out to 0.88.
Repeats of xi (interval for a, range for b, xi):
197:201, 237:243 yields 1.00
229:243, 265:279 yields 1.08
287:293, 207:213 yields 0.94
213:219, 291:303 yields 1.05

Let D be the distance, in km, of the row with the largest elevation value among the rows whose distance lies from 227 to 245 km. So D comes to 240.0 km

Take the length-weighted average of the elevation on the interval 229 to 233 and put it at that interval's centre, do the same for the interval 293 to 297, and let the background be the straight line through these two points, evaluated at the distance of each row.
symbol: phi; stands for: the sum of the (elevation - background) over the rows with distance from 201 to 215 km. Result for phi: 11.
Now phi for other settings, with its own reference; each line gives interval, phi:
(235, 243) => 0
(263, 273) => 9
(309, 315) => -6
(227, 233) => 0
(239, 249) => 2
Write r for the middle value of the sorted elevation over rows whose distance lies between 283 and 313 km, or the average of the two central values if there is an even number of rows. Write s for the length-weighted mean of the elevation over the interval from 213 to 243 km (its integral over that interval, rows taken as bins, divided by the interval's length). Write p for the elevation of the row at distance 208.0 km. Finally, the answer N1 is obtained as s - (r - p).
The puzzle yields 33.2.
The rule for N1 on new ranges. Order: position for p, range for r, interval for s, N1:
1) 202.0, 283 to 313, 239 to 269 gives 35.4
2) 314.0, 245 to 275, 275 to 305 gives 34.3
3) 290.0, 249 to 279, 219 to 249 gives 34.7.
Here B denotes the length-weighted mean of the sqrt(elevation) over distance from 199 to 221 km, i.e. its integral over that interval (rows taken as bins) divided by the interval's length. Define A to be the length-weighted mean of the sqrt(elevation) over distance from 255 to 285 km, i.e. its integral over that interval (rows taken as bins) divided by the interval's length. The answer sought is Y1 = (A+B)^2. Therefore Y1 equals 145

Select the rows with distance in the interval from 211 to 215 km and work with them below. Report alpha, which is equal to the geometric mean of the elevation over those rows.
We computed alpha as 35.2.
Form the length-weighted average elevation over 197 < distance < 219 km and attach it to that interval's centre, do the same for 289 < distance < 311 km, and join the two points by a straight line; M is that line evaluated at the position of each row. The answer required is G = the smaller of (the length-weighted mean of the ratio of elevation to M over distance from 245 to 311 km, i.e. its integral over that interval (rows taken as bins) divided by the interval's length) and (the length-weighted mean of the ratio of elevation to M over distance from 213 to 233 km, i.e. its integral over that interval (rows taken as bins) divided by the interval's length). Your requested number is 0.99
